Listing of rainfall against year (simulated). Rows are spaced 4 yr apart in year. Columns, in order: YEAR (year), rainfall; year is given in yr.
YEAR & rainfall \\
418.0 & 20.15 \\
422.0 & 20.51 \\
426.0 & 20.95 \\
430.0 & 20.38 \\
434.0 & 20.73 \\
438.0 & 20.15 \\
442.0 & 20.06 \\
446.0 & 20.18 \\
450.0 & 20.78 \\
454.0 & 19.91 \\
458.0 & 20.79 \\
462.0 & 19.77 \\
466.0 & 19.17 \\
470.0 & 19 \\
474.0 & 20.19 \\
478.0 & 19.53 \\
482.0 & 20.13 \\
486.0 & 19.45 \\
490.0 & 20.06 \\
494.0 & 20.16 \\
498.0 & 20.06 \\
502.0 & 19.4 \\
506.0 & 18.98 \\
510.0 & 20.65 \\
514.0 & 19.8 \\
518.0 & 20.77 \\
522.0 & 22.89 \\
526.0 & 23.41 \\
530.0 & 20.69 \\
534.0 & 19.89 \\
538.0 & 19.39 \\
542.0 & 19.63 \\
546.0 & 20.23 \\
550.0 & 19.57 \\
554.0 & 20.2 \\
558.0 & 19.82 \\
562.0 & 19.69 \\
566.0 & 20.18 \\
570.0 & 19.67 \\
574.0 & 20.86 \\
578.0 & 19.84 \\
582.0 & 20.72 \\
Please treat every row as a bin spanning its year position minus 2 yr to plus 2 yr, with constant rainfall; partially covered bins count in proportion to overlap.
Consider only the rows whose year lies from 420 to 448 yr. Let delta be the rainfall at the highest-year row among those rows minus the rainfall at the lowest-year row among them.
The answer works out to -0.33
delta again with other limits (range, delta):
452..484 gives 0.22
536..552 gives 0.18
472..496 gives -0.03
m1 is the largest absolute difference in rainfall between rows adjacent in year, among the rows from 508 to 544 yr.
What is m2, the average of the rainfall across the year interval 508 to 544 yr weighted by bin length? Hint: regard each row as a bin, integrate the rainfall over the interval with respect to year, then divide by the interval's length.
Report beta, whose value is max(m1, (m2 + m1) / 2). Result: 11.8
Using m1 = 2.7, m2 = 20.8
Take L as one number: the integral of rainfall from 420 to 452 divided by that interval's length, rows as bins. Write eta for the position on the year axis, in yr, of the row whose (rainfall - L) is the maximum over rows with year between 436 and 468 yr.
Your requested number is 458.0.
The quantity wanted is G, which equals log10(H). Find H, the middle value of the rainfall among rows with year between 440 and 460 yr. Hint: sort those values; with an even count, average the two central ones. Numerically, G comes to 1.305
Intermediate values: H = 20.2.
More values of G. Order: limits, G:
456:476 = 1.296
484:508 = 1.296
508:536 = 1.316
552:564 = 1.297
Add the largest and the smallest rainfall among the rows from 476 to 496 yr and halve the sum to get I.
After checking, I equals 19.8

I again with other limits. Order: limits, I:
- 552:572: 19.9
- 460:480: 19.6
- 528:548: 20.0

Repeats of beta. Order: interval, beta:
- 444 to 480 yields 10.6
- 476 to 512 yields 10.7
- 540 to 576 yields 10.6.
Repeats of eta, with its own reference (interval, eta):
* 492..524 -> 522.0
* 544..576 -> 574.0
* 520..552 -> 526.0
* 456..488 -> 458.0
